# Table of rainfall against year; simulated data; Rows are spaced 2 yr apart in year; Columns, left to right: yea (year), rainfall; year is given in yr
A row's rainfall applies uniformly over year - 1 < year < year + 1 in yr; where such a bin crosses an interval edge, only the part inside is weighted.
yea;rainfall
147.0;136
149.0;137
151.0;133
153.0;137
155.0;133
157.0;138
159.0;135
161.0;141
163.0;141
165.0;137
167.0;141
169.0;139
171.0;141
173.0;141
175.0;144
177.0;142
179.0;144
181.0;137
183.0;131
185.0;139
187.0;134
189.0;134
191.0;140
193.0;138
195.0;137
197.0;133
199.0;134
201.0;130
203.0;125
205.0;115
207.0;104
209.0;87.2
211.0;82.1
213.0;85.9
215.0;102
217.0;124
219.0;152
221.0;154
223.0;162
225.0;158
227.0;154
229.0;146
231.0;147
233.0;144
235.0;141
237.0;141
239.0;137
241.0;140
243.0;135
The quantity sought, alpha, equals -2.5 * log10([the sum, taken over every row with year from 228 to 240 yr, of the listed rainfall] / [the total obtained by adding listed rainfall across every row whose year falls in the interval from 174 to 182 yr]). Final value -0.4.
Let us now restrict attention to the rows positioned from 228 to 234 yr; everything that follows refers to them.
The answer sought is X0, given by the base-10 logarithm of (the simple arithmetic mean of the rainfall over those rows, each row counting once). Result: 2.16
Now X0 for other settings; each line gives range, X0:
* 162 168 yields 2.15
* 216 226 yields 2.18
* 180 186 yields 2.13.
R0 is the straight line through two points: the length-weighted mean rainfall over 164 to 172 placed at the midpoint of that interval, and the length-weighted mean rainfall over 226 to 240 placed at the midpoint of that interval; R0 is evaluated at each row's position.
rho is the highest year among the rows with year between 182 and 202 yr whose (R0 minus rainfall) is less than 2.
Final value 191.0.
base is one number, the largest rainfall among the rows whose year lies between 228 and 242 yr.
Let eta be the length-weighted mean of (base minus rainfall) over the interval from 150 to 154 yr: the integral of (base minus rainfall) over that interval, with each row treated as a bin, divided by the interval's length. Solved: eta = 12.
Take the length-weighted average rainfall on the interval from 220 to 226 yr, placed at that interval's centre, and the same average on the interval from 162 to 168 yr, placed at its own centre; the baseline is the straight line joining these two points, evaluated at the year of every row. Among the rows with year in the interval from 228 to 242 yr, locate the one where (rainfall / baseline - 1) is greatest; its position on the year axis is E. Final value 231.0 yr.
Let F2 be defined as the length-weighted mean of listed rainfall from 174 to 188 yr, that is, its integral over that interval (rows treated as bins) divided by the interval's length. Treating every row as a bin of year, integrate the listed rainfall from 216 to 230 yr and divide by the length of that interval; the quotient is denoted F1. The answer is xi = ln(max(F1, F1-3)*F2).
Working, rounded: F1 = 150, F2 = 139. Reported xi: 9.94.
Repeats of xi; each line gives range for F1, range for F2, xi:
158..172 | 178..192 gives 9.86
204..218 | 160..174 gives 9.55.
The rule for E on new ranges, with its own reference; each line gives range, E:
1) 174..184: 175.0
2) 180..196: 185.0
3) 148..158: 149.0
